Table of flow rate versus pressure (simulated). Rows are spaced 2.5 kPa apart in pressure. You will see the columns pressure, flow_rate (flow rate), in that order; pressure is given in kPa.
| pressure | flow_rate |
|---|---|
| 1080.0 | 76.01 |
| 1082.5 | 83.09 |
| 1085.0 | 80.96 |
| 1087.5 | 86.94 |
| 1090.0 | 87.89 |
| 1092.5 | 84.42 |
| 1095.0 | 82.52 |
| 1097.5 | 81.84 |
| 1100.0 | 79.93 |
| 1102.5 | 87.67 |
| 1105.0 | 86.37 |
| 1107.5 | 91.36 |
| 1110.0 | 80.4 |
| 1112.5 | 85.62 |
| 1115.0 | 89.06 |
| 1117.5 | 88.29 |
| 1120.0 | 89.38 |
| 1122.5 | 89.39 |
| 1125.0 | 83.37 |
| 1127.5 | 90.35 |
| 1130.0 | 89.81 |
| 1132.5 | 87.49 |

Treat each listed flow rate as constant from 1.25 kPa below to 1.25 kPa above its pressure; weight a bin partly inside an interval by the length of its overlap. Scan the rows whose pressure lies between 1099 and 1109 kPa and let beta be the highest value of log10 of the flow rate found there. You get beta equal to 1.96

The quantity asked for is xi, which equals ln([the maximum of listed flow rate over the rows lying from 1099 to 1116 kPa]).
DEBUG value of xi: 4.51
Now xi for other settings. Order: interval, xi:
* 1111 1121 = 4.49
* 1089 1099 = 4.48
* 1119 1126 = 4.49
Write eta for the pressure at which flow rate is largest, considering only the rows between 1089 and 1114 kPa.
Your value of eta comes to 1107.5 kPa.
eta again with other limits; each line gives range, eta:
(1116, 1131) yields 1127.5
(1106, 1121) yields 1107.5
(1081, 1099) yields 1090.0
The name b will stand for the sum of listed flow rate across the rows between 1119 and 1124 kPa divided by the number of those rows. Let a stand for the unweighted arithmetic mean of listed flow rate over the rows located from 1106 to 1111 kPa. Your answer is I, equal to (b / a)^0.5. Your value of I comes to 1.02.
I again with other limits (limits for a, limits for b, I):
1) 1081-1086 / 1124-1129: 1.03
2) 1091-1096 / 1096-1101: 0.98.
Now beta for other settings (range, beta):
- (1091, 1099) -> 1.93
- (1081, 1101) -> 1.94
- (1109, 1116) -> 1.95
